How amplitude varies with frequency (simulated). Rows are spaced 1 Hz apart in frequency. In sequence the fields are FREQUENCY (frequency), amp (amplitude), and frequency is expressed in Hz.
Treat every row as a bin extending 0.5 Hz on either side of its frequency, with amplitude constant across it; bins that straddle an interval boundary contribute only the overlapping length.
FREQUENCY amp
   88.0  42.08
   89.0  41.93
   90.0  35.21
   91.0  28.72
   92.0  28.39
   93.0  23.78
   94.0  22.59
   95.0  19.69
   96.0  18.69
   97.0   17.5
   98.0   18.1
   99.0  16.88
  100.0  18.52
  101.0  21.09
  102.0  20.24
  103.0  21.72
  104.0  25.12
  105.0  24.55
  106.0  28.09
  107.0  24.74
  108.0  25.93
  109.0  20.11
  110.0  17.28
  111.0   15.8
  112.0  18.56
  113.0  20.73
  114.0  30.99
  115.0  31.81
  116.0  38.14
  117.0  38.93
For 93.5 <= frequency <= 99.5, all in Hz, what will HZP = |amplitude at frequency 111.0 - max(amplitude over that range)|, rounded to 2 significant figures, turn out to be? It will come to 6.8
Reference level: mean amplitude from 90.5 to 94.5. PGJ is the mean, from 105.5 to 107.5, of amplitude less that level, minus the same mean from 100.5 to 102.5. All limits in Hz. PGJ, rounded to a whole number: 6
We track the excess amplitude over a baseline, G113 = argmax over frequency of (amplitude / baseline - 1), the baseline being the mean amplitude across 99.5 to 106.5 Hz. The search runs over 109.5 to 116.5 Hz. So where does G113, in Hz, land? 116.0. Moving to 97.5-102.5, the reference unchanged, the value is 101.0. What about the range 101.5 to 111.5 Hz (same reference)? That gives 106.0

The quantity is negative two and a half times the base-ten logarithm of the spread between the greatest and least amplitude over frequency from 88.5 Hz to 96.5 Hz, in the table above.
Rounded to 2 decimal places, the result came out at -3.42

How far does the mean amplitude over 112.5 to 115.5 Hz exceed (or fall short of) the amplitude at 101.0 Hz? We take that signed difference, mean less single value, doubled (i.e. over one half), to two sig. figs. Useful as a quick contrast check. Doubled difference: 14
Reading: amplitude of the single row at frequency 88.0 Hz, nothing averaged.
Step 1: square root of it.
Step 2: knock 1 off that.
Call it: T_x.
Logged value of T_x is 5.5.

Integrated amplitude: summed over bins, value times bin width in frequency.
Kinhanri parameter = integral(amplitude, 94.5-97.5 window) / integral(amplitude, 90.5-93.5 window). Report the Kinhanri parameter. 0.69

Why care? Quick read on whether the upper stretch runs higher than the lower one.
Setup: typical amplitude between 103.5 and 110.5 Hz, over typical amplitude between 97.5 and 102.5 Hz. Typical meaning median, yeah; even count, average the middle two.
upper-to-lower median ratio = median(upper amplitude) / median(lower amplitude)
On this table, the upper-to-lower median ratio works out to 1.3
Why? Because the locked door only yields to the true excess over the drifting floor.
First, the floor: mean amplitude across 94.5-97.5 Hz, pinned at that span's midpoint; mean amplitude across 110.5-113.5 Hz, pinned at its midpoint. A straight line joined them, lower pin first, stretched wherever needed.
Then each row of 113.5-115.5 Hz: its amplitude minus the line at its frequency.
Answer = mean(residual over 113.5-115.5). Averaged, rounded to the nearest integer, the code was 13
